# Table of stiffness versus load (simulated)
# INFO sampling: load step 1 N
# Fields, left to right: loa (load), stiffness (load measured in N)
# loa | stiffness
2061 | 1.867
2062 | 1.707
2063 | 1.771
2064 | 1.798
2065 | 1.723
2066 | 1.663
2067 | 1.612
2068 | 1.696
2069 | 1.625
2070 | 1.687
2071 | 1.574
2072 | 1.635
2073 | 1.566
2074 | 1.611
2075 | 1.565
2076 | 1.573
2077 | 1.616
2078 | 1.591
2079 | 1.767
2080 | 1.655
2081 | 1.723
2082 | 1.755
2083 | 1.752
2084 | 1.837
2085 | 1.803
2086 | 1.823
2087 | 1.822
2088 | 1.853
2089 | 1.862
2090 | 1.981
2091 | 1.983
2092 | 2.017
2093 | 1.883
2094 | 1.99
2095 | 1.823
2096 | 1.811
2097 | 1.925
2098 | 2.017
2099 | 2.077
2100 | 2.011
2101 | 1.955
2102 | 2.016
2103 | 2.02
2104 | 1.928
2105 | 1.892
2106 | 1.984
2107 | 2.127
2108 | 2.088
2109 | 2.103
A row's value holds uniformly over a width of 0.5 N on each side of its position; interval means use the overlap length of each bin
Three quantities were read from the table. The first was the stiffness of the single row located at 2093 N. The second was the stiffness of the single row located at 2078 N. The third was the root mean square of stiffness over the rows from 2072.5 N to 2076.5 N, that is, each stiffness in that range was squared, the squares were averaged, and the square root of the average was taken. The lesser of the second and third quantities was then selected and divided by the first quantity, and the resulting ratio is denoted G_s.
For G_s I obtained 0.84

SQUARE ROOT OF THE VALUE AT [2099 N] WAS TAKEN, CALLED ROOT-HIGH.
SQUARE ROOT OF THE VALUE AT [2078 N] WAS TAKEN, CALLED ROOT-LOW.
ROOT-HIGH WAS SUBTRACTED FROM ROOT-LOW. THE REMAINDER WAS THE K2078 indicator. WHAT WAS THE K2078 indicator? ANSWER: -0.18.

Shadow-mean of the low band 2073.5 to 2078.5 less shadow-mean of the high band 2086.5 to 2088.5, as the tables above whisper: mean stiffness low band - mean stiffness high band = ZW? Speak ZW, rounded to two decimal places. -0.25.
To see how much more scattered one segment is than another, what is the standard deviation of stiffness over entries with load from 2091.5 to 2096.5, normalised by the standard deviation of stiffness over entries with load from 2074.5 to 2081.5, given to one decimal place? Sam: 1.2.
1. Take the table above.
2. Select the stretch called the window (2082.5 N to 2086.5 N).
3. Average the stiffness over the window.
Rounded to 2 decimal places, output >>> 1.80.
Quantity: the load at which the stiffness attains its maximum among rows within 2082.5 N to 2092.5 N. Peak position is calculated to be 2092 N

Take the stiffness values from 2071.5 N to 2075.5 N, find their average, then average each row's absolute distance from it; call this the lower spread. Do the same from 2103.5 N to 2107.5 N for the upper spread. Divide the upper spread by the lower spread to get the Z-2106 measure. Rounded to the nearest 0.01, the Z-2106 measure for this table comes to 2.53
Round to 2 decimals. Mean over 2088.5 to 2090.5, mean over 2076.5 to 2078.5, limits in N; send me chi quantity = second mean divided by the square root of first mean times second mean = 0.91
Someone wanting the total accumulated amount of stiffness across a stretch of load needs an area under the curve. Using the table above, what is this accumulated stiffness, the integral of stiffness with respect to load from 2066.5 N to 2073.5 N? 11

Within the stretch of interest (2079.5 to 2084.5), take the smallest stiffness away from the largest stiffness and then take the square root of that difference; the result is 0.43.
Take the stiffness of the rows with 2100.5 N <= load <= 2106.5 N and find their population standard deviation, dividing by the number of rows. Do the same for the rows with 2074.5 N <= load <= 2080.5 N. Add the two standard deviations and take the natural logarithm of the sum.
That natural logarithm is -2.16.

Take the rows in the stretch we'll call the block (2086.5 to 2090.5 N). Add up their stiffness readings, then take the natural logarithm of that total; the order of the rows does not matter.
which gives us 2.02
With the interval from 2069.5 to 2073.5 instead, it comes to 1.87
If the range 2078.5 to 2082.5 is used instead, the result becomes 1.93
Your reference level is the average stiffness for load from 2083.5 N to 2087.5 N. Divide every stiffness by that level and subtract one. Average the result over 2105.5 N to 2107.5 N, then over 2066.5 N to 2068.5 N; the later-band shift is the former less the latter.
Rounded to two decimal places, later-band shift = 0.22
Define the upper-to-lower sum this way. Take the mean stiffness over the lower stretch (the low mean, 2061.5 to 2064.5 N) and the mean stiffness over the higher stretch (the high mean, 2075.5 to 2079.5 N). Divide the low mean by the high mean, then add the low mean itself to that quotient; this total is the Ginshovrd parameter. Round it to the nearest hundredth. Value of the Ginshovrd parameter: 2.83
